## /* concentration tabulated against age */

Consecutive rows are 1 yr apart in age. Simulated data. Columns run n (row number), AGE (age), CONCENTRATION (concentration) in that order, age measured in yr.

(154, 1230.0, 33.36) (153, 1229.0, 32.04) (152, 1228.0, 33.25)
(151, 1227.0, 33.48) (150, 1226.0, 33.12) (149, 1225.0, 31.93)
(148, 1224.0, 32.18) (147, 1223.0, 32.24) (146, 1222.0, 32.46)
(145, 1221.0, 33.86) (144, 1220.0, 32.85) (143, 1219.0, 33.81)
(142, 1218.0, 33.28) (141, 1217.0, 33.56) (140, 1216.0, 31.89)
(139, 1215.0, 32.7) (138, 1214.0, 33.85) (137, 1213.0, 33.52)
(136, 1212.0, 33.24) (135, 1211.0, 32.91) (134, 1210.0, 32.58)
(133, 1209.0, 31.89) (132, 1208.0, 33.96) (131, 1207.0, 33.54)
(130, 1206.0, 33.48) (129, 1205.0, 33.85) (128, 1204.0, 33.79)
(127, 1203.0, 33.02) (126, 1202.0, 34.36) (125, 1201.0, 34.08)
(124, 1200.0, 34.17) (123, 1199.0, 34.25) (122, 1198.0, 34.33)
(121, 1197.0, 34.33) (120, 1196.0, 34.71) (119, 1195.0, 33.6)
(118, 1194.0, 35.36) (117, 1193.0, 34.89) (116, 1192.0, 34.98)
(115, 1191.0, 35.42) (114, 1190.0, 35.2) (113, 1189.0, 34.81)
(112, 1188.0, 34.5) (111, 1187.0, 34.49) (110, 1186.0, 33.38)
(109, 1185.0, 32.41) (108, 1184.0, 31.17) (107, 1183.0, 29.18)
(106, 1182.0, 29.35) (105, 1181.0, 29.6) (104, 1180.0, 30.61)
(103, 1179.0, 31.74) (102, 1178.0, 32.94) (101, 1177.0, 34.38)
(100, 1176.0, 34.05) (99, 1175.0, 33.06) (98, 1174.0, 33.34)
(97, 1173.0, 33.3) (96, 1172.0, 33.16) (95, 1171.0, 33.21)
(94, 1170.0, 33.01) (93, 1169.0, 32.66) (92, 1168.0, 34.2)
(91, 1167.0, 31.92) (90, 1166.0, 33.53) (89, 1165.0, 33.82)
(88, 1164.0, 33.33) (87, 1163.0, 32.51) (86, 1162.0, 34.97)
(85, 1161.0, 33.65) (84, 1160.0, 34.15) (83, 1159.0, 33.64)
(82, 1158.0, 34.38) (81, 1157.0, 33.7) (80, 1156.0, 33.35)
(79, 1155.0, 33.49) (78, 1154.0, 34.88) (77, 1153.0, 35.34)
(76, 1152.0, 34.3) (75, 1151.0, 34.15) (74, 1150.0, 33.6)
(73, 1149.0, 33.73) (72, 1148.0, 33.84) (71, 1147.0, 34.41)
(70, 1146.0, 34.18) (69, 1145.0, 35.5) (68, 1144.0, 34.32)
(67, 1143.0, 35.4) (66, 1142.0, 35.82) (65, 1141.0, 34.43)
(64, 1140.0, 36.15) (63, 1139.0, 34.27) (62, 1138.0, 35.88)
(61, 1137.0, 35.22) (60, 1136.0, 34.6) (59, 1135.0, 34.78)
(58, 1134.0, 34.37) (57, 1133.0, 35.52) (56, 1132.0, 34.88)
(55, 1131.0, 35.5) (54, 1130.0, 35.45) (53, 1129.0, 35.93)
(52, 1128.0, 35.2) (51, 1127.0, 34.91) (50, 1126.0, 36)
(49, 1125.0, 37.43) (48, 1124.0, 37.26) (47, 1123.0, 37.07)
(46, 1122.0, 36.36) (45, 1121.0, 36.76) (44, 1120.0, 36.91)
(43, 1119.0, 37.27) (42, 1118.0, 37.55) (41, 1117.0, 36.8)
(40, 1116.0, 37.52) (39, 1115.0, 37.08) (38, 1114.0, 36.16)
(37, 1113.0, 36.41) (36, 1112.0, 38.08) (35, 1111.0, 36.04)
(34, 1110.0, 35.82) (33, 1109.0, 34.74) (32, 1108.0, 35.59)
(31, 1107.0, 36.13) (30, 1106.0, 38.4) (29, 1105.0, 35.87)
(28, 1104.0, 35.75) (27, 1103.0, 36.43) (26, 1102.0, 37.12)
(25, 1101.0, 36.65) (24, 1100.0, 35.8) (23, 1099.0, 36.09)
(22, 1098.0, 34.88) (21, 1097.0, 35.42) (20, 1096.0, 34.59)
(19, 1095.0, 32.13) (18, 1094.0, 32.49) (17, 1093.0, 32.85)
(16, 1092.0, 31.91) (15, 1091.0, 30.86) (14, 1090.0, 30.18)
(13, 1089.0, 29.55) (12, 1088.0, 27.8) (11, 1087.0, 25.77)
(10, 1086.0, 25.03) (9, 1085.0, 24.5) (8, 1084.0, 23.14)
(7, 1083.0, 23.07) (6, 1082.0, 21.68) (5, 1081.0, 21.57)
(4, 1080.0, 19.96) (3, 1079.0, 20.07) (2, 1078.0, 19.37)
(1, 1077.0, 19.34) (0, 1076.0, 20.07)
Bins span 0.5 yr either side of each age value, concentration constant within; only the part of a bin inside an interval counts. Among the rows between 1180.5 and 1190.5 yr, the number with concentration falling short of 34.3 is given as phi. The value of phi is 6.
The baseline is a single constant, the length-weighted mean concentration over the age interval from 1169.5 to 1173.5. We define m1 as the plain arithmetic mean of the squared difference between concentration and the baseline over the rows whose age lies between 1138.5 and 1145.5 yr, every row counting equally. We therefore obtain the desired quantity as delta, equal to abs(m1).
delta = 4.3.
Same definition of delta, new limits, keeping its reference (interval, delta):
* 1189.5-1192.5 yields 4.2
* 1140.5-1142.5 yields 4.3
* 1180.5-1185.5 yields 9.6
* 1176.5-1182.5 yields 6.2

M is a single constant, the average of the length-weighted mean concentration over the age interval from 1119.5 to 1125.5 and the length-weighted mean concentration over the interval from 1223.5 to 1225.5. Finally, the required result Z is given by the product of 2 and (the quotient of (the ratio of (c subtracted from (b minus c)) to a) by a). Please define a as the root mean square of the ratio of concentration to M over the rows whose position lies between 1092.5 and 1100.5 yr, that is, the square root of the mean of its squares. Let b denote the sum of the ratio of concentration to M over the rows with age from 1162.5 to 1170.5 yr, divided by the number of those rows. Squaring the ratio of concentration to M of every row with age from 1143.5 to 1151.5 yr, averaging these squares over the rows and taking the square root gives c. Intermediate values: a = 0.994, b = 0.96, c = 0.992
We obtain -2.1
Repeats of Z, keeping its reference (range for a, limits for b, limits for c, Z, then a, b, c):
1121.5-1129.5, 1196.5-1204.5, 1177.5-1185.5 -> -1.5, 1.051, 0.99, 0.896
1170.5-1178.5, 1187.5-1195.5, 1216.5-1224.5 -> -1.9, 0.969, 1.01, 0.957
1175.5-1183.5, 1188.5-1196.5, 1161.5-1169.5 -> -2.2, 0.914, 1.01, 0.967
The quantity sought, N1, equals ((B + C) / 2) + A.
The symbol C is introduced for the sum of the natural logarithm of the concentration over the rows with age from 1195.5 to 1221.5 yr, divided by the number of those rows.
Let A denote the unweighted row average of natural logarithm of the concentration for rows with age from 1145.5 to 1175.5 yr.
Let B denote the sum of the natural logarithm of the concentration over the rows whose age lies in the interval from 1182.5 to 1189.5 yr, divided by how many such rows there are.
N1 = 7.02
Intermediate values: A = 3.52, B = 3.49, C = 3.51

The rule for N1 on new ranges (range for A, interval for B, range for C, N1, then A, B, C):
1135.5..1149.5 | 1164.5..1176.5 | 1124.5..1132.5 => 7.09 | 3.55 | 3.50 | 3.57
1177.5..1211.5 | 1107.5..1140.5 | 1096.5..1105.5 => 7.09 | 3.50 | 3.58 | 3.58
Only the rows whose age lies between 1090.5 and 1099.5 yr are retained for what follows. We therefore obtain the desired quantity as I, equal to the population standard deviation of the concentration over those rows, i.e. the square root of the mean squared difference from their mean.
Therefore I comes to 1.7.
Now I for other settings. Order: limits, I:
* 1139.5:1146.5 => 0.7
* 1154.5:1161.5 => 0.3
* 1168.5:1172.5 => 0.2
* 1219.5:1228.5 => 0.6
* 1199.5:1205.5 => 0.4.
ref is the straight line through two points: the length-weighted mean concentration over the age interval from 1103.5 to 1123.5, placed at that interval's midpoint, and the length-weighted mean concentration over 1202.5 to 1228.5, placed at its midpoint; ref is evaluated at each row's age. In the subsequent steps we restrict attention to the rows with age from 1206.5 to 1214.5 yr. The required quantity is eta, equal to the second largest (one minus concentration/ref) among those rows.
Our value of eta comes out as 0.02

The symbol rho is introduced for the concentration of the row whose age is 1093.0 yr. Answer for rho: 32.85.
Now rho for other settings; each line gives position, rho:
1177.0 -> 34.38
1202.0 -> 34.36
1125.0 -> 37.43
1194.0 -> 35.36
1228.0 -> 33.25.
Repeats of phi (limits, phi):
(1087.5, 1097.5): 8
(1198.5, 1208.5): 9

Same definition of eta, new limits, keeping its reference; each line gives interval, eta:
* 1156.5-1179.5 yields 0.08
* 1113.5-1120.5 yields -0.01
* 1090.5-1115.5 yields 0.15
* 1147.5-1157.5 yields 0.05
